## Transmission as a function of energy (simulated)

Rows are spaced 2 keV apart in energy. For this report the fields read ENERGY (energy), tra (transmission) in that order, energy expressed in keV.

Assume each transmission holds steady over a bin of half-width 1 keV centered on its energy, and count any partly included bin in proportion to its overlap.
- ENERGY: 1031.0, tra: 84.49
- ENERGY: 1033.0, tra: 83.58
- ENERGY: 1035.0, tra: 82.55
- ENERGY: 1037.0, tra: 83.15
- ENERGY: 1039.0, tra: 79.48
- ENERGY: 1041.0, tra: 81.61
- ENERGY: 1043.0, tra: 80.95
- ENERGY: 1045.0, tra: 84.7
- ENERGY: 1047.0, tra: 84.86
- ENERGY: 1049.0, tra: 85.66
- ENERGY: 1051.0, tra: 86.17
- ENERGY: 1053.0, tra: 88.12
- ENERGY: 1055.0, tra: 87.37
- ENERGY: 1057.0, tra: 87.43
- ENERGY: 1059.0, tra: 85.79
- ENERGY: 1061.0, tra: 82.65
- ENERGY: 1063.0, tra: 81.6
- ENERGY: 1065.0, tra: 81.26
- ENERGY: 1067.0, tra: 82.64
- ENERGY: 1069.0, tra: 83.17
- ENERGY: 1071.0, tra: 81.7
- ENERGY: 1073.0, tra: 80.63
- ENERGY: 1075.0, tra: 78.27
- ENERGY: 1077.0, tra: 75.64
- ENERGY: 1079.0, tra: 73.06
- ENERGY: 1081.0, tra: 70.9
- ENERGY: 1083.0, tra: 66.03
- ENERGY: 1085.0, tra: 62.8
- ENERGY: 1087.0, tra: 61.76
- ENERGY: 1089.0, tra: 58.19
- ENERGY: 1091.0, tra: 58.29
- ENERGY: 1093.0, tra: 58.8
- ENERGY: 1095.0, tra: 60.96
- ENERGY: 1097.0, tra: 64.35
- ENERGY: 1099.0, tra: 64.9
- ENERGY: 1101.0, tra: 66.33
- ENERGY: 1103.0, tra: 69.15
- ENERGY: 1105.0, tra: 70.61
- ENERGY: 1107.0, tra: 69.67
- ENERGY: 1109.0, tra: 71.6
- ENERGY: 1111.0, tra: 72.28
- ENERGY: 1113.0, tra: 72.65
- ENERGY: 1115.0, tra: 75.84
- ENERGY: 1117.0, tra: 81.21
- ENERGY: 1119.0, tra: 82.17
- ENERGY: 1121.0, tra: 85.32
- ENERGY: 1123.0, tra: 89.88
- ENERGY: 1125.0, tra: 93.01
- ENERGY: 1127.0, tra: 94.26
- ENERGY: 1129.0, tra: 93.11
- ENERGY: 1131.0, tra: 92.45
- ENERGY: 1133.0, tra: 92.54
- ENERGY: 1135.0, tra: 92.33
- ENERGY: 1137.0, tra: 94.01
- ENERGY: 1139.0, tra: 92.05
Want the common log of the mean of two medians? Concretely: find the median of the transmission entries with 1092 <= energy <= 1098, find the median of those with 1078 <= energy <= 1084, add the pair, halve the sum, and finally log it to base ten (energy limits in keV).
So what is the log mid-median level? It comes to 1.82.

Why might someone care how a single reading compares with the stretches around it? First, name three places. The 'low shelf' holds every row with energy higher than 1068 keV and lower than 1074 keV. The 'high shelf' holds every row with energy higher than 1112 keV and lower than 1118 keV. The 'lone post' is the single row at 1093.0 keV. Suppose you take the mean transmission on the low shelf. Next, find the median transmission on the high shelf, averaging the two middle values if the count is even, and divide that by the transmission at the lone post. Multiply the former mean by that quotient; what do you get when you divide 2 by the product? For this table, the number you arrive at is 0.019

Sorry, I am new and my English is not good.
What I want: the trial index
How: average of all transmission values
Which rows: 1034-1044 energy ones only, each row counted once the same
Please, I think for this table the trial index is 81.5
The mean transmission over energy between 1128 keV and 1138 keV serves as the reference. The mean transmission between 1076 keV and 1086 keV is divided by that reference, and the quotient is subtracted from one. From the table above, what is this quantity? 0.25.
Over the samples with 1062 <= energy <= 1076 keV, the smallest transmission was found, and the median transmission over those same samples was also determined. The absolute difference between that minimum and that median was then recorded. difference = 3.3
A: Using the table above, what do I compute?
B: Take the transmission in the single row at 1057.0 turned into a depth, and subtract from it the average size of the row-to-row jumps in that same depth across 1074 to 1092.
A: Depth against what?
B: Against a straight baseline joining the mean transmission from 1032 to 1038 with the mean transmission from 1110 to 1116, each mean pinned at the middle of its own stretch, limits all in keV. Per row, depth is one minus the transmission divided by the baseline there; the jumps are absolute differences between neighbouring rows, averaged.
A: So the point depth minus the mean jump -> -0.12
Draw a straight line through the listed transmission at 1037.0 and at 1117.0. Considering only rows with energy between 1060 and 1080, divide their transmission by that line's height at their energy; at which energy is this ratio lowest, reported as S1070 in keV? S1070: 1079.0 keV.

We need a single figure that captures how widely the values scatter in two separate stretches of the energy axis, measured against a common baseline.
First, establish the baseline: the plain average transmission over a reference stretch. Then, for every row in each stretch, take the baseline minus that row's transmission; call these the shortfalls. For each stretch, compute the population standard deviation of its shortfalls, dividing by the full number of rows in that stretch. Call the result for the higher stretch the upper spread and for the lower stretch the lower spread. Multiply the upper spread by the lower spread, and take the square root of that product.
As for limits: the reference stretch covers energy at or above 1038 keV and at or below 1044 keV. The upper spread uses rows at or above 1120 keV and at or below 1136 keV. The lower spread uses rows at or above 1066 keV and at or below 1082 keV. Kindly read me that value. 3.4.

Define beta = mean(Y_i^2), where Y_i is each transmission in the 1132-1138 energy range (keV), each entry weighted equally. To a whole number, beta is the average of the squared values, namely 8642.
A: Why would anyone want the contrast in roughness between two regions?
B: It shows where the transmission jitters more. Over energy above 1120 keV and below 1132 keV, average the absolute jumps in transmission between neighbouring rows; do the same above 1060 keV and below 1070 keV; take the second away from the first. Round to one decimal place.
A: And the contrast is 1.3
